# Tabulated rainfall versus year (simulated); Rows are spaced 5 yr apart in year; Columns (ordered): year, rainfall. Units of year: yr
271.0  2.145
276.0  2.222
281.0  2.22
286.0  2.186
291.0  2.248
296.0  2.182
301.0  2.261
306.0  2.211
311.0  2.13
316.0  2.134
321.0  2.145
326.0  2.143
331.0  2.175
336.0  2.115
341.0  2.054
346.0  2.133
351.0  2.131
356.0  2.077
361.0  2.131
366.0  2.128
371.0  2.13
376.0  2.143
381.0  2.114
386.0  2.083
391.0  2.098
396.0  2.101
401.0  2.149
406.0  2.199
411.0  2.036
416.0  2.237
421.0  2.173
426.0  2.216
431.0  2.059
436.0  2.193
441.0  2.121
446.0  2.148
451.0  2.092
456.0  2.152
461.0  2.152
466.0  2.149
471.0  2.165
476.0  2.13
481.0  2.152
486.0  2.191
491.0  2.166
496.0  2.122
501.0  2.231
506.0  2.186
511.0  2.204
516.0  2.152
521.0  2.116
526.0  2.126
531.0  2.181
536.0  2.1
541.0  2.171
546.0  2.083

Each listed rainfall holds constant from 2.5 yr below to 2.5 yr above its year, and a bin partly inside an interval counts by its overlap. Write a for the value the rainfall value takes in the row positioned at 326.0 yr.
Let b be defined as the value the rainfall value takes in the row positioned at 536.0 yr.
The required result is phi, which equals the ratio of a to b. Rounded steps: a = 2.143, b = 2.1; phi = 1.020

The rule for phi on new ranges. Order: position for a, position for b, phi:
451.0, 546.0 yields 1.004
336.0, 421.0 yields 0.973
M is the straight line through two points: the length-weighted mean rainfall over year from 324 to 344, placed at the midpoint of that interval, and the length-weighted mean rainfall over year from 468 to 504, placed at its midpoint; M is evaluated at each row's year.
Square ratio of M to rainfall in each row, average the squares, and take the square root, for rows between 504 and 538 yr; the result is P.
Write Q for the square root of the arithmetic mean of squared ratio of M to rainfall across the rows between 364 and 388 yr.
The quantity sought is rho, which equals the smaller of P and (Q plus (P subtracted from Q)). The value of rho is 1.00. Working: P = 1.01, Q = 1.01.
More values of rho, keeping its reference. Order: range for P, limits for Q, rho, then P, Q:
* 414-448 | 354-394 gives 0.99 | 0.99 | 1.01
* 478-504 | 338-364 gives 1.00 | 1.00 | 1.01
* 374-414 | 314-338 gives 0.97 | 1.01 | 0.99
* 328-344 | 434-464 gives 1.00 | 1.00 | 1.01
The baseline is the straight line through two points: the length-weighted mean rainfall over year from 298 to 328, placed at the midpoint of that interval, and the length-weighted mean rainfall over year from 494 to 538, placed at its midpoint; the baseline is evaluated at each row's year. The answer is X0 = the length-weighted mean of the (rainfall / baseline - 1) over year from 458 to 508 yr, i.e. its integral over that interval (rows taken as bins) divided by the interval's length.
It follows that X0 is 0.002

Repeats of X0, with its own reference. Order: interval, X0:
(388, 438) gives -0.009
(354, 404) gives -0.023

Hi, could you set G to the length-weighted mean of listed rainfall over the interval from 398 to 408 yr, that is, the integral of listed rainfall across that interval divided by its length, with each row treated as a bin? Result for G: 2.17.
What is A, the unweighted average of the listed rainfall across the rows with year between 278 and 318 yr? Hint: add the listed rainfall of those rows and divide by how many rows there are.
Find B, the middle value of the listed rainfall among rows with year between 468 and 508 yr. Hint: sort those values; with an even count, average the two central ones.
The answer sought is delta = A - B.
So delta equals 0.031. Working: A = 2.20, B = 2.17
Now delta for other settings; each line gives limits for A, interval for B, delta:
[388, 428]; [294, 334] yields -0.009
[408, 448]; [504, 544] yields -0.014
